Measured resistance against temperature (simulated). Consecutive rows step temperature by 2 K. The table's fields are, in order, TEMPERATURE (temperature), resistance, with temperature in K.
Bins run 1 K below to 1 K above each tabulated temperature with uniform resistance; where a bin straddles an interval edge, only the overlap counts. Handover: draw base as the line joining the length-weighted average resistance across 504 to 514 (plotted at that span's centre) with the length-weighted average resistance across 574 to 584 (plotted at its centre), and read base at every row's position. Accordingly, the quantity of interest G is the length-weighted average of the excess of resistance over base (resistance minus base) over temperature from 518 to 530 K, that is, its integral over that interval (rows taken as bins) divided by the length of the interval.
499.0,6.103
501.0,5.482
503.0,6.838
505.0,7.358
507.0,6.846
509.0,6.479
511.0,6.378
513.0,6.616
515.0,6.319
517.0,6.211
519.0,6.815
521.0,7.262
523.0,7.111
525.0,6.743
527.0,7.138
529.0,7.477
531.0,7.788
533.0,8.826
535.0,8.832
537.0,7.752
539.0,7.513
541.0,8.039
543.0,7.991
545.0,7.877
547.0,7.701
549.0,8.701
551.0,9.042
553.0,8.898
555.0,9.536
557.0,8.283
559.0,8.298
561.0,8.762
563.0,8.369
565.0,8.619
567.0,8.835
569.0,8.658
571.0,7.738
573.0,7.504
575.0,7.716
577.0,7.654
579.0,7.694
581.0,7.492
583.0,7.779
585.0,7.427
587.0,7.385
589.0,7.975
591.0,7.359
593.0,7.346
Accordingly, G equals 0.2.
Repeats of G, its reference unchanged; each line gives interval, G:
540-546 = 0.8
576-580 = 0.0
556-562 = 1.0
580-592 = -0.2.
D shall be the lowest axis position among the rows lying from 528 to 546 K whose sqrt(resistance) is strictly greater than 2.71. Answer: 529.0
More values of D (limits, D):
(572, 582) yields 573.0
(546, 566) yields 547.0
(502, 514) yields 505.0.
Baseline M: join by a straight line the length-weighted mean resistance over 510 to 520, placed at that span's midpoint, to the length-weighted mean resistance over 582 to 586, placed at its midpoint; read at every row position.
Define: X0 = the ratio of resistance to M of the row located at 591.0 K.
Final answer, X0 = 0.95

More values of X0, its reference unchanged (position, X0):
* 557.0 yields 1.16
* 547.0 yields 1.10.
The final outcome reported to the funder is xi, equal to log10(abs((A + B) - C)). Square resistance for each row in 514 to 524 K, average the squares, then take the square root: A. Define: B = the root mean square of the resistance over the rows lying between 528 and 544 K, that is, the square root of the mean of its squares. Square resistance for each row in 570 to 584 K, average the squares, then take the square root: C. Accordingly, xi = 0.85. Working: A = 6.8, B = 8.04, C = 7.7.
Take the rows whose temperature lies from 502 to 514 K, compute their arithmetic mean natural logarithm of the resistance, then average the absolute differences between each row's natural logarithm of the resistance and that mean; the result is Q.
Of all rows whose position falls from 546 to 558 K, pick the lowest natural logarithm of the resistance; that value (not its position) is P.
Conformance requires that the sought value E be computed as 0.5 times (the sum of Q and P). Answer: 1.04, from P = 2.04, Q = 0.039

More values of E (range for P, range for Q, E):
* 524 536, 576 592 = 0.97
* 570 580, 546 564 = 1.03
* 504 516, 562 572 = 0.94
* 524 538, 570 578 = 0.96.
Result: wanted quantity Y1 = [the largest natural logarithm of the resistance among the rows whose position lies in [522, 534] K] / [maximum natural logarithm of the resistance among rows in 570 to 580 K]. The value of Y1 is 1.06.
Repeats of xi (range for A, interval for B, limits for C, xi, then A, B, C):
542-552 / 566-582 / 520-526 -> 0.96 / 8.3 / 7.93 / 7.0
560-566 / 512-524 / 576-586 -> 0.89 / 8.6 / 6.73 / 7.6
